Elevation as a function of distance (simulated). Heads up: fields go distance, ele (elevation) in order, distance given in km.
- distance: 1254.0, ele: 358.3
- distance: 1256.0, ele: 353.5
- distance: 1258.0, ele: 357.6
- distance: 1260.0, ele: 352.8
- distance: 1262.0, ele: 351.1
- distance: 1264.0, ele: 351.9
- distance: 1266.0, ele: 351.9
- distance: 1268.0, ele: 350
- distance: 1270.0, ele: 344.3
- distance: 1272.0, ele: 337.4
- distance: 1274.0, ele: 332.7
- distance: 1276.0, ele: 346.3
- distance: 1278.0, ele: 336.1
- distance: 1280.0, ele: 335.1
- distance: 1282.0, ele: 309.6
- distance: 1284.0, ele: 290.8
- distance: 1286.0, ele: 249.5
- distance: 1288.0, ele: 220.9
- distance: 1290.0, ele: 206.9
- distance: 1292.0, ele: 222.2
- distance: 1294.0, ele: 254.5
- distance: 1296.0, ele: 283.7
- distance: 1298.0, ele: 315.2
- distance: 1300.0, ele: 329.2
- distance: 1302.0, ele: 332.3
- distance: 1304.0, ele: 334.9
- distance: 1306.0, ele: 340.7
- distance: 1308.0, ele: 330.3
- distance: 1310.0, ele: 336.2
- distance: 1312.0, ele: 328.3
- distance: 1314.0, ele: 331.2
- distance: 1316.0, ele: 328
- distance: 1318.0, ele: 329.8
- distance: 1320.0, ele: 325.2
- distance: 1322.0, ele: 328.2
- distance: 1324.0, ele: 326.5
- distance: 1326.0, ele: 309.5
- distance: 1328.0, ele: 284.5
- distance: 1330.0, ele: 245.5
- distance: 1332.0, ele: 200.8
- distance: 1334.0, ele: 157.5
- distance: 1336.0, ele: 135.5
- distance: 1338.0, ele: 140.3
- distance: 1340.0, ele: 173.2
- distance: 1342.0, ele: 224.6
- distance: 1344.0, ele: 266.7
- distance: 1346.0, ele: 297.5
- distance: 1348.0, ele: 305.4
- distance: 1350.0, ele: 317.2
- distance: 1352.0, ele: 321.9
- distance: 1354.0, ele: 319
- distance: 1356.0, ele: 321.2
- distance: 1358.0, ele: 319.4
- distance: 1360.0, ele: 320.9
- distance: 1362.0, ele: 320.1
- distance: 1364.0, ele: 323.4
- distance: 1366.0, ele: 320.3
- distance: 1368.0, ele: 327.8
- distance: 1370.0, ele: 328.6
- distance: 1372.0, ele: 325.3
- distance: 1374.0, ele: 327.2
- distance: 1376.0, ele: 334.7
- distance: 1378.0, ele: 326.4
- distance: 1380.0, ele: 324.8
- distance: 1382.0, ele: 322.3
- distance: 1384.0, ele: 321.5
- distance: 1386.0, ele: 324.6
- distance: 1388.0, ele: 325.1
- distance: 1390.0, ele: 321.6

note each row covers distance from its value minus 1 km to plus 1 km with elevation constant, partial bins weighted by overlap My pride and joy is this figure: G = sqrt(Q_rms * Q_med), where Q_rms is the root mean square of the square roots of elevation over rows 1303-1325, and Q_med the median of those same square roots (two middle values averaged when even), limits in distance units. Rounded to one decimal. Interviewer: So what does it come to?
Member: 18.2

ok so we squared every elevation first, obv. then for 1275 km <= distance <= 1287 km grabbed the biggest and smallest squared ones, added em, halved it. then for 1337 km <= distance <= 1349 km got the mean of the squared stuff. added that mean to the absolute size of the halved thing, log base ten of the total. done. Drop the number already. 5.18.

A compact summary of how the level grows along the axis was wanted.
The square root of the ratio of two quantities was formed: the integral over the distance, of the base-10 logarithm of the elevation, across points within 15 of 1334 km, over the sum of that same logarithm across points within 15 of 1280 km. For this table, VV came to 1.39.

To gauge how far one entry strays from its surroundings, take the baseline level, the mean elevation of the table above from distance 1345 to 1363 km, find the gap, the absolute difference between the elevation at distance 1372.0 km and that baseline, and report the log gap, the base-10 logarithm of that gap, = 1.0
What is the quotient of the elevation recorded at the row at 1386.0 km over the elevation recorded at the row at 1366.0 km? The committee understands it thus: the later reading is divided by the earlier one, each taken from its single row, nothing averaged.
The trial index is 1.01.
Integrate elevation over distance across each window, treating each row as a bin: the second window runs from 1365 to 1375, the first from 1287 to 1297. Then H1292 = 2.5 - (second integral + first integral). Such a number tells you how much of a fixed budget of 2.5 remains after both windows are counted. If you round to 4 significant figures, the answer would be -5632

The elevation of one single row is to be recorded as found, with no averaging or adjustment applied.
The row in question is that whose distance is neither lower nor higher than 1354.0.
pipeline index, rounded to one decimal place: 319.0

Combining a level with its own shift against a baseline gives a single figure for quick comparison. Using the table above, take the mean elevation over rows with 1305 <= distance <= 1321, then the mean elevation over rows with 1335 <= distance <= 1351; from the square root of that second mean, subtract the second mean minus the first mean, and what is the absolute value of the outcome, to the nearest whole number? 114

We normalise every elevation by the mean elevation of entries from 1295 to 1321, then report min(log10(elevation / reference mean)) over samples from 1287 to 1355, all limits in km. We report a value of -0.38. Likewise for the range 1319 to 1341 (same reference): -0.38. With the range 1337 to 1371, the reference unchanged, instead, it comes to -0.37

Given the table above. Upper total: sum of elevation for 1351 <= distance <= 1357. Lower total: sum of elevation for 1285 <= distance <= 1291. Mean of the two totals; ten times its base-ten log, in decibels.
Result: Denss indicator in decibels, 29.1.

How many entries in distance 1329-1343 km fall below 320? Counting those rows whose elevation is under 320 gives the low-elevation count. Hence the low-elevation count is 7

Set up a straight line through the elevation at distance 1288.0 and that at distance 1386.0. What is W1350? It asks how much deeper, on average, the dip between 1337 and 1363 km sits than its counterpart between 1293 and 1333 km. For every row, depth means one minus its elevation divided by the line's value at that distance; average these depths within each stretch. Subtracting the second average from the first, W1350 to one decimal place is 0.3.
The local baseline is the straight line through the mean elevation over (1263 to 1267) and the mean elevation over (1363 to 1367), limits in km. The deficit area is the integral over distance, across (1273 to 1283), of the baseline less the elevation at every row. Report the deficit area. 160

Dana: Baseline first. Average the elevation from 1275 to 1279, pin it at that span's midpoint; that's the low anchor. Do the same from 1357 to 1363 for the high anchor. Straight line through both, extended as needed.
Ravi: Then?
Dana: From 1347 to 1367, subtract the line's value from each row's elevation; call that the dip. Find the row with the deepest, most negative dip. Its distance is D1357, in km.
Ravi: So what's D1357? 1348.0 km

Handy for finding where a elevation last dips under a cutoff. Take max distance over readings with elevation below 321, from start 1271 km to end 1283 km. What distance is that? 1282.0 km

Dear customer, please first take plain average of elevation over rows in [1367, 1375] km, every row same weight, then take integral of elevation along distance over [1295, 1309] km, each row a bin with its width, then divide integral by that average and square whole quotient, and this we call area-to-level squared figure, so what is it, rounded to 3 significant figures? 192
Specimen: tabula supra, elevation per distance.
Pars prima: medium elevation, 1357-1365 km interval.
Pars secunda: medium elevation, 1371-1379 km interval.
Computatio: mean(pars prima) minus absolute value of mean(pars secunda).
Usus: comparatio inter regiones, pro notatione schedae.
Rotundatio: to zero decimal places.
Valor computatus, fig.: -7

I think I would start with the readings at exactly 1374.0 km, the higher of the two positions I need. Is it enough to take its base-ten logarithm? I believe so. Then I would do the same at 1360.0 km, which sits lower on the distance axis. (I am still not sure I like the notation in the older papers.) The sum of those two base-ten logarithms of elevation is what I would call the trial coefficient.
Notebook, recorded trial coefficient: 5.02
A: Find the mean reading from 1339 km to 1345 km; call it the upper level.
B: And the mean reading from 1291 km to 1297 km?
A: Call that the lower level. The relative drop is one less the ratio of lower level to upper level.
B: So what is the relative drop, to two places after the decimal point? -0.14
